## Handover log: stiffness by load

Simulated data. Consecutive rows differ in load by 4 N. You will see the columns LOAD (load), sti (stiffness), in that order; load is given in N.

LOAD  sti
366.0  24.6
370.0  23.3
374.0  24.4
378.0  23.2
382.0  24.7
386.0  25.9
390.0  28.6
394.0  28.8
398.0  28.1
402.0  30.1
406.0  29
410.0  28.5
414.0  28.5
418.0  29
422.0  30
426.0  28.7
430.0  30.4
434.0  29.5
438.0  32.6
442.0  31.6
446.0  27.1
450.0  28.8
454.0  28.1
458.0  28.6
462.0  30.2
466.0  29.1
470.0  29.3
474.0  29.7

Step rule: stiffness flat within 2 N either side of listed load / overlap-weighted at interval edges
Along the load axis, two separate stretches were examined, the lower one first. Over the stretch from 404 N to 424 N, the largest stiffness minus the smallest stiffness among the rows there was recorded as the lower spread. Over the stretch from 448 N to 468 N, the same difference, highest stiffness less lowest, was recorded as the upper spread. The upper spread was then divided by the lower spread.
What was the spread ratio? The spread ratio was 1.4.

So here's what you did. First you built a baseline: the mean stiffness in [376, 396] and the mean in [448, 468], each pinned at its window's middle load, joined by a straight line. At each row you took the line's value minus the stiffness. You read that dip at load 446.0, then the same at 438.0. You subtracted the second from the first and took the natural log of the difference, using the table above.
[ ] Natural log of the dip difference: 1.8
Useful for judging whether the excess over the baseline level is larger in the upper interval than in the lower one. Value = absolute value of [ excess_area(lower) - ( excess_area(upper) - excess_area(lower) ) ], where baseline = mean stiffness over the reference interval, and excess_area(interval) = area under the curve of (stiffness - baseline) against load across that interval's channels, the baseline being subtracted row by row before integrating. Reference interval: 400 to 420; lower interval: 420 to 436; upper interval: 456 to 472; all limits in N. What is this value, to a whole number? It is 16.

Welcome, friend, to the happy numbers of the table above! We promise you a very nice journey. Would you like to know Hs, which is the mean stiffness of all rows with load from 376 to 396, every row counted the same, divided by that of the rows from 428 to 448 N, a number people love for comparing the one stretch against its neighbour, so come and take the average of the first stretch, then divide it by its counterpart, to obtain 0.87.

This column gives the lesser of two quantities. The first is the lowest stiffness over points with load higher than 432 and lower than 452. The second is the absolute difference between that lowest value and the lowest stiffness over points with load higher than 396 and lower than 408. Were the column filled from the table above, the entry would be 1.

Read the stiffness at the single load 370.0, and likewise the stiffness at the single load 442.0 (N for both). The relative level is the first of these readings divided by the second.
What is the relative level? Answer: 0.74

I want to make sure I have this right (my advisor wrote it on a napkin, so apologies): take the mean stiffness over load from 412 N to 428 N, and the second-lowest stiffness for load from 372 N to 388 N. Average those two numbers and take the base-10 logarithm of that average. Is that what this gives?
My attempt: 1.43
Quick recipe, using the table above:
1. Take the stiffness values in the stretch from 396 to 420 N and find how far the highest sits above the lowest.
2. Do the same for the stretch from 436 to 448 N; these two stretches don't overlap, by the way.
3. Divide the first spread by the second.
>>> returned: 0.36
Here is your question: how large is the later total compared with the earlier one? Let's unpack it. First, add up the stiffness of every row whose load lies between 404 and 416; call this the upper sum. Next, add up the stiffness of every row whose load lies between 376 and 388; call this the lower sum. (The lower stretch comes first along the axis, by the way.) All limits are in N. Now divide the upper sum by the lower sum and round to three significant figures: 1.17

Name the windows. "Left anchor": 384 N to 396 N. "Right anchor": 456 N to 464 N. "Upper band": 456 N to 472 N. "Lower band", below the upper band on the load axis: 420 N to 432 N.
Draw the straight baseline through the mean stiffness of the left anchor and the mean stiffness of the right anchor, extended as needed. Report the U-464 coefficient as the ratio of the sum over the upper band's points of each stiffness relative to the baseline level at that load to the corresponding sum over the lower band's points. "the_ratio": 1.3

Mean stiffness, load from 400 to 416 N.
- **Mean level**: 29.0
